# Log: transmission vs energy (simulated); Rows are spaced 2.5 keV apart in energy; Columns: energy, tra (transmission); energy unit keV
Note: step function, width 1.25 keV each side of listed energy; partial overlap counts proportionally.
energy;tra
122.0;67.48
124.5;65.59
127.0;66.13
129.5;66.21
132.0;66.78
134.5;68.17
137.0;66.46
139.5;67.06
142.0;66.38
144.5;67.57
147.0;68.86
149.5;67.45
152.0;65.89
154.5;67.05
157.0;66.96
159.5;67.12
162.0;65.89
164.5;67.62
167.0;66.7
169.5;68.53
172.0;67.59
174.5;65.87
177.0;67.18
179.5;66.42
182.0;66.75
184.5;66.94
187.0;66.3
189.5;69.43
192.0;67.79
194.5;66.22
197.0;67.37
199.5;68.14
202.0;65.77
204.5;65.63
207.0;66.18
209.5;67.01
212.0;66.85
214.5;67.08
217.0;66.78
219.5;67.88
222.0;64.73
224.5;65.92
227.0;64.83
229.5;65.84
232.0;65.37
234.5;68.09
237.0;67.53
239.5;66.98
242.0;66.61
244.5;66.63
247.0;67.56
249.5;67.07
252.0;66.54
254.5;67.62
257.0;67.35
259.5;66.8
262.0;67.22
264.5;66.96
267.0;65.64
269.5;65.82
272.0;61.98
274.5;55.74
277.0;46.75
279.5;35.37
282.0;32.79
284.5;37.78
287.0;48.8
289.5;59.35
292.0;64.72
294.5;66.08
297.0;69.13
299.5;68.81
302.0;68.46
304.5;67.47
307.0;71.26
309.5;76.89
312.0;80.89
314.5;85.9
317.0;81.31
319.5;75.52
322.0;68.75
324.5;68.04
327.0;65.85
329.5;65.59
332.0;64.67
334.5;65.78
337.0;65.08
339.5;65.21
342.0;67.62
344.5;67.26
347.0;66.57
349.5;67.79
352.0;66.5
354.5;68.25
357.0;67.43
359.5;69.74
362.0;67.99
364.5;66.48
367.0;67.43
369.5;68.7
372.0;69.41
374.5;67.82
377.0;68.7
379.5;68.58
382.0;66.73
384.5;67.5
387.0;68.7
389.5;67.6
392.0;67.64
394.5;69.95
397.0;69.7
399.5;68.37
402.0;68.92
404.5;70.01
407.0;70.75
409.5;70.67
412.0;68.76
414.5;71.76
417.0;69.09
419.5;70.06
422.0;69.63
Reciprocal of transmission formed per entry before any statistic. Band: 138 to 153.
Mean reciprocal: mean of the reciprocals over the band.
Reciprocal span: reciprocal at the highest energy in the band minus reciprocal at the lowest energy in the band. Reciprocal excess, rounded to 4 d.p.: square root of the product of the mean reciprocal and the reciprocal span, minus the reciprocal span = 0.0017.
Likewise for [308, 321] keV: 0.0015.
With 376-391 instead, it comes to 0.0016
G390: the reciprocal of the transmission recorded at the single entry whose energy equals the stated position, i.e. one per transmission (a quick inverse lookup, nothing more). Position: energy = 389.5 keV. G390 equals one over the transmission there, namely 0.0148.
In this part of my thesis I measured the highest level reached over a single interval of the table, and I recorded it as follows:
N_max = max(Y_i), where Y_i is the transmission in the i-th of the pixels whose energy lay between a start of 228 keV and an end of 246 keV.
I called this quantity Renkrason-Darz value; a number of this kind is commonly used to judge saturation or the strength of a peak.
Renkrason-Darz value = 68.09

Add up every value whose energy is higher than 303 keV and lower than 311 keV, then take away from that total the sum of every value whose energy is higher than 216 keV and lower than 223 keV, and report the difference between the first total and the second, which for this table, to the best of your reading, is 16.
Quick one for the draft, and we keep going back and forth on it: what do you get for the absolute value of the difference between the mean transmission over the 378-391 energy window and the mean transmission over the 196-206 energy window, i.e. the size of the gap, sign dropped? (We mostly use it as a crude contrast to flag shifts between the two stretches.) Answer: 1.1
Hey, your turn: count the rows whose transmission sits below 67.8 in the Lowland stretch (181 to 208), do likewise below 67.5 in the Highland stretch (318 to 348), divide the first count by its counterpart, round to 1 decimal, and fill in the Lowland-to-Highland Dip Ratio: 1.1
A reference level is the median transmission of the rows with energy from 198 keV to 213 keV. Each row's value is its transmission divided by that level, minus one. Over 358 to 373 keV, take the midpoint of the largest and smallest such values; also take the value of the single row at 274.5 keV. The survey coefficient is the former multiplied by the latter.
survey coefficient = -0.0039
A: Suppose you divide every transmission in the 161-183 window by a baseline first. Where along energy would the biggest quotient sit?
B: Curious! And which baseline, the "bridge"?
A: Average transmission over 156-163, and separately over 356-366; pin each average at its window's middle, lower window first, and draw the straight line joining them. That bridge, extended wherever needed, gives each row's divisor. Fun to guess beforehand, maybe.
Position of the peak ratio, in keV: 169.5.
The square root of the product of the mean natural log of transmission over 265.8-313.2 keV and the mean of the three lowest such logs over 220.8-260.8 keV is 4.12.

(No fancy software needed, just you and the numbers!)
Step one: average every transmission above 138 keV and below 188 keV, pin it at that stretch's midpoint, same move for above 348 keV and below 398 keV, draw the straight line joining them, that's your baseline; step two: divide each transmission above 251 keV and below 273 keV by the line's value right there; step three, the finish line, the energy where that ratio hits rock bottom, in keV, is 272.0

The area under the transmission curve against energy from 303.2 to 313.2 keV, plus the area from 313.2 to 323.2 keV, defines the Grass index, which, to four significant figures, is 1520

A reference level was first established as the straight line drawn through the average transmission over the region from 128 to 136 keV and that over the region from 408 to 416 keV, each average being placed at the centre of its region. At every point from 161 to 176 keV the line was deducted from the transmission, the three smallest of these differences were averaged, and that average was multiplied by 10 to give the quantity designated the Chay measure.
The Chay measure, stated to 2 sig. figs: -13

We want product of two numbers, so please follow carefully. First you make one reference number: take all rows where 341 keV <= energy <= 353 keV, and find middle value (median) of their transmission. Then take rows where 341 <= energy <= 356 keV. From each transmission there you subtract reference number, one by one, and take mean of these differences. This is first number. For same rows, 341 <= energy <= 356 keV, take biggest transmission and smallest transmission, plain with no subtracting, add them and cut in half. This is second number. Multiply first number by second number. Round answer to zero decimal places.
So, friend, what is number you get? 5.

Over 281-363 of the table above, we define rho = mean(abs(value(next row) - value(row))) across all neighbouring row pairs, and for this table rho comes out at 2.88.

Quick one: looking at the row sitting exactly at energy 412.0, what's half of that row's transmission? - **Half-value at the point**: 34.4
